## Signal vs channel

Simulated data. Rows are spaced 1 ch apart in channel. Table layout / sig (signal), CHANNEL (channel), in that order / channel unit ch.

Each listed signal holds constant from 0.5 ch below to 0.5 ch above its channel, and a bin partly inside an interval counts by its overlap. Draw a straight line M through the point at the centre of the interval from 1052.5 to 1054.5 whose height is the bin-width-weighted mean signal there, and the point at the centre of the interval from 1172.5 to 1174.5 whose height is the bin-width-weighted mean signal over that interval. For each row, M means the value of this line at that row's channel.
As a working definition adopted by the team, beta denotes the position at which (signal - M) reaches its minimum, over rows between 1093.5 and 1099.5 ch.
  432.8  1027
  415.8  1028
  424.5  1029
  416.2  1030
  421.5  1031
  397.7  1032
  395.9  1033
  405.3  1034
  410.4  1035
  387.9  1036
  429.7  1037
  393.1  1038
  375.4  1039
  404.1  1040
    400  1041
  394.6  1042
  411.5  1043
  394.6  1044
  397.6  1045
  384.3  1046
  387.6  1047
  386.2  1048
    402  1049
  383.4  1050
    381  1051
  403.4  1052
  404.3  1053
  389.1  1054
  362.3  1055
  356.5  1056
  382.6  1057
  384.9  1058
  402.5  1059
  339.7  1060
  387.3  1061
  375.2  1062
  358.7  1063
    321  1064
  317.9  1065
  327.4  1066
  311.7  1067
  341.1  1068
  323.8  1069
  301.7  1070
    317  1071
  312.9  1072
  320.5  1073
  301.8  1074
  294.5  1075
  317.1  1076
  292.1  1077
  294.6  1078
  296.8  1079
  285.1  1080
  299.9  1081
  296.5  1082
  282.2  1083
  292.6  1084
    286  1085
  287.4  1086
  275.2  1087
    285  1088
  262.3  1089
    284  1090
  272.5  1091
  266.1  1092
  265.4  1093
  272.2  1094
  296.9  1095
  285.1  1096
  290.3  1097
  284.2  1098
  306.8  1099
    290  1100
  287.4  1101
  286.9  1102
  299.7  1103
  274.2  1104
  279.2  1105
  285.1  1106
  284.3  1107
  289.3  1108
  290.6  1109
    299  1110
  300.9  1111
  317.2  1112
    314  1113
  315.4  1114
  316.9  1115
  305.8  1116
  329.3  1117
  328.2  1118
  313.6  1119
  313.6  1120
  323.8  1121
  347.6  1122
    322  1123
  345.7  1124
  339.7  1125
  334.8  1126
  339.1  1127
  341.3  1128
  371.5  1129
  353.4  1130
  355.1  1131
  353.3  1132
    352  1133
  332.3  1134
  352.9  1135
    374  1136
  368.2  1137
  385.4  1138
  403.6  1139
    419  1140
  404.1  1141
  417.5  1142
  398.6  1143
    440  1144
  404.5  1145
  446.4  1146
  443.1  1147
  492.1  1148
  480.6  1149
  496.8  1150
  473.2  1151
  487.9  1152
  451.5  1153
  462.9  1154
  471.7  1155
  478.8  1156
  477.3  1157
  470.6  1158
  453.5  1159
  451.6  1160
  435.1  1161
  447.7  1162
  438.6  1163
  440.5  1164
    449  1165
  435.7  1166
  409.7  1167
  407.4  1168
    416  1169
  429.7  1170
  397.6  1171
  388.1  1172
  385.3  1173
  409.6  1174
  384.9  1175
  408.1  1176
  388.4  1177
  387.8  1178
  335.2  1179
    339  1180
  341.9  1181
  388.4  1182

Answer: 1094 ch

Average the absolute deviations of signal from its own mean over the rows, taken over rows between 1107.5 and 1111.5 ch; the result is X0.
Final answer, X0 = 5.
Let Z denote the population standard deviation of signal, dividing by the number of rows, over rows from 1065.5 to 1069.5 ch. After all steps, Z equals 10.5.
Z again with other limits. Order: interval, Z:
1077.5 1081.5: 5.5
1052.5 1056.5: 19.5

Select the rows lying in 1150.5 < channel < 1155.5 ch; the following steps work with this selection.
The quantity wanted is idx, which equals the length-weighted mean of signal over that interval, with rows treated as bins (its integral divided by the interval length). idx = 469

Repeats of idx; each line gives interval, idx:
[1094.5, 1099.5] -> 293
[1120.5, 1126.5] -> 336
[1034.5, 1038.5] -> 405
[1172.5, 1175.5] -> 393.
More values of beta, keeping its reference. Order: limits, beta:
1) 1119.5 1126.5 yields 1120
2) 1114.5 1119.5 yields 1116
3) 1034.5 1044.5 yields 1039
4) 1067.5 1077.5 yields 1077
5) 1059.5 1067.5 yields 1067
